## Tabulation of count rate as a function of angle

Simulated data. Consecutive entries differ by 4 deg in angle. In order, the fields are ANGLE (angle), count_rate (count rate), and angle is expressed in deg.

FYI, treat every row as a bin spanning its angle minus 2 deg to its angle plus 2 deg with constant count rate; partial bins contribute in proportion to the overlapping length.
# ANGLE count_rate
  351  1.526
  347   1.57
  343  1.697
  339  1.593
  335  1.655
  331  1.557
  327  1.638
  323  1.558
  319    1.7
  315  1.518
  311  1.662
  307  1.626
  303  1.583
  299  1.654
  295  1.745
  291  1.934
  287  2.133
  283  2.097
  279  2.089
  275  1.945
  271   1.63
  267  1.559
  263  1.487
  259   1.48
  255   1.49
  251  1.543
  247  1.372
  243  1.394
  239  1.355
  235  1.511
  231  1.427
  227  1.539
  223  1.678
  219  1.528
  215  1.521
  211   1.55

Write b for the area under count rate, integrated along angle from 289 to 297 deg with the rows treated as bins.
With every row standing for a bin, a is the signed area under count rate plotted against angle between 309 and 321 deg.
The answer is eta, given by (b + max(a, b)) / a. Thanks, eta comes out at 1.8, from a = 20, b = 15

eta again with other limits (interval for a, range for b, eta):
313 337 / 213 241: 2.2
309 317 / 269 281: 3.6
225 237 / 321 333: 2.1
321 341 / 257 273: 1.8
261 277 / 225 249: 2.6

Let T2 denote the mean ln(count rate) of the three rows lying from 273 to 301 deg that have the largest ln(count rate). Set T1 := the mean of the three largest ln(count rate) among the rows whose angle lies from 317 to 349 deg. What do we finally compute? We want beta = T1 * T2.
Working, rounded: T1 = 0.52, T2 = 0.74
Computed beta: 0.388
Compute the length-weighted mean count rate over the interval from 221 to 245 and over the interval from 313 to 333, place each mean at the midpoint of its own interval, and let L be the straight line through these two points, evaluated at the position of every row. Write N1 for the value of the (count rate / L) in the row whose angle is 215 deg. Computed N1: 1.04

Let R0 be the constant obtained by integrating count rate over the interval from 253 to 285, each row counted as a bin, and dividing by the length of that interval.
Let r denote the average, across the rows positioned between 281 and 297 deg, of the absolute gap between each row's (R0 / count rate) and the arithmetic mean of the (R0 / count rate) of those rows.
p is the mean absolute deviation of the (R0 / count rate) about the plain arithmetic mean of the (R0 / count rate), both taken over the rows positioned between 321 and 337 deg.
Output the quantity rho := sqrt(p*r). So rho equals 0.043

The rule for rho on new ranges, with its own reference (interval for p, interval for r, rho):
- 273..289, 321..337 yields 0.028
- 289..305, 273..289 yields 0.040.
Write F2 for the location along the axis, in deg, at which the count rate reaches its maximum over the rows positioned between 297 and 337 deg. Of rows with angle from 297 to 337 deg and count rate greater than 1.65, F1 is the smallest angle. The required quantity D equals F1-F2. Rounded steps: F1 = 299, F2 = 319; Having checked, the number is -20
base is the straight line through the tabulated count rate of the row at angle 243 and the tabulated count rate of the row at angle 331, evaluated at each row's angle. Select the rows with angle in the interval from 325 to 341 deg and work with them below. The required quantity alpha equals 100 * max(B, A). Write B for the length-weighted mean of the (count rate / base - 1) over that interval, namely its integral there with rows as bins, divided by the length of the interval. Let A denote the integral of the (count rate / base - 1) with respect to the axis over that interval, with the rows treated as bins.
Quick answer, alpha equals 51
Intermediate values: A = 0.51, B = 0.032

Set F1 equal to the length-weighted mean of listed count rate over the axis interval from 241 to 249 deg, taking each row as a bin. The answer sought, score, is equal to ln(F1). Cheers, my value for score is 0.32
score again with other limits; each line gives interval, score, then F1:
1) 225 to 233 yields 0.39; 1.48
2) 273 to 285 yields 0.71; 2.04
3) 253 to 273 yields 0.42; 1.53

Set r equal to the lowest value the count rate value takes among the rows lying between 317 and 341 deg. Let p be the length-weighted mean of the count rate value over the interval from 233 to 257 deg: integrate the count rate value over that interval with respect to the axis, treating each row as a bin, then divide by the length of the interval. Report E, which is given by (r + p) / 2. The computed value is 1.50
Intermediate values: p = 1.44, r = 1.557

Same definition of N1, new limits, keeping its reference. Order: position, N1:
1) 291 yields 1.24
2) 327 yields 1.02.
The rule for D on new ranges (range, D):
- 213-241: 0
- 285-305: 0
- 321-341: 0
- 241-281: -4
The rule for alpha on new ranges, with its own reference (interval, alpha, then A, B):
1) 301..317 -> 86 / 0.86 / 0.054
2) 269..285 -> 530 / 5.30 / 0.331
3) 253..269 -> 86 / 0.86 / 0.054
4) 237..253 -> 21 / 0.21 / 0.013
